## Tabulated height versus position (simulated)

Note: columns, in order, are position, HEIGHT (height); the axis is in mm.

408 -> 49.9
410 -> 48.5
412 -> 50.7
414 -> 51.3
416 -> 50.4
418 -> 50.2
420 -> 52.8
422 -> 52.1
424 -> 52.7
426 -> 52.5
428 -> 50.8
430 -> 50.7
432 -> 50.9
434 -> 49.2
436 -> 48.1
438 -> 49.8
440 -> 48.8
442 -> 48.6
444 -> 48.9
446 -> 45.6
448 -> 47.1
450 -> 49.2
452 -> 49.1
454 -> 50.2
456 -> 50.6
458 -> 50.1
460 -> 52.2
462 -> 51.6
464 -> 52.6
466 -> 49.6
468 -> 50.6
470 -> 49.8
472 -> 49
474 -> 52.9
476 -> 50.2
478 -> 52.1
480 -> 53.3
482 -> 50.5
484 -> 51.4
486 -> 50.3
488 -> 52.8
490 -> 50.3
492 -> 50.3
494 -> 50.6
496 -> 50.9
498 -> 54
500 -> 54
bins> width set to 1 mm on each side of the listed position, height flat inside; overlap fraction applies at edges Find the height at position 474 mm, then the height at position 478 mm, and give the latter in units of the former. 0.98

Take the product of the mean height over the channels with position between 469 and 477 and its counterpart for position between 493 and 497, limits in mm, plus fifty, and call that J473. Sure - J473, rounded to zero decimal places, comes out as 2612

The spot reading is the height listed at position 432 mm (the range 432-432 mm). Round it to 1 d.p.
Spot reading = 50.9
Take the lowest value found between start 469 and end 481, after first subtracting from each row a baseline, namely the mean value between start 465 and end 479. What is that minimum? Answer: -1.6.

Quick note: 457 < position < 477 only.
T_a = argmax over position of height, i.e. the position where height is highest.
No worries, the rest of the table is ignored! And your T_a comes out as 474 mm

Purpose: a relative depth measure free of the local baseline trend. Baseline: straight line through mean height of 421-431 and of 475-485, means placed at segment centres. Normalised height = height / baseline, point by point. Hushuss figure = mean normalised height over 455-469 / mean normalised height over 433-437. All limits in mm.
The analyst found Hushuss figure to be 1.05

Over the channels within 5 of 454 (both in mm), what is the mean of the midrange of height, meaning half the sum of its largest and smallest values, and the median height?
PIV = 50.0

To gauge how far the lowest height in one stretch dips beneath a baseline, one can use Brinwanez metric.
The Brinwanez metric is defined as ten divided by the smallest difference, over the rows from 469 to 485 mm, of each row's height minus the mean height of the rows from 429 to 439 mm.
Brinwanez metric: -14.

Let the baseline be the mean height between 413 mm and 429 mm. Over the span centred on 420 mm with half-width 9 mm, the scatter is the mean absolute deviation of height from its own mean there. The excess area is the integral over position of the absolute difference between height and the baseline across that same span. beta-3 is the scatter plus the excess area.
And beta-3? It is 17.5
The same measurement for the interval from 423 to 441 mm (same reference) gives 31.1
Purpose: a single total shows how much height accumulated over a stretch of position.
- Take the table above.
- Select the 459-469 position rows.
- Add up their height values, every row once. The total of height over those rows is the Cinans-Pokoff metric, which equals 257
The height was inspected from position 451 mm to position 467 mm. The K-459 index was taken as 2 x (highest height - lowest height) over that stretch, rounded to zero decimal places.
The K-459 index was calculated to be 7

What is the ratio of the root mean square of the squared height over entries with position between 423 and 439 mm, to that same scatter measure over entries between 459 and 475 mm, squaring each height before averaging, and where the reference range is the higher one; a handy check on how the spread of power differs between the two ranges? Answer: 0.98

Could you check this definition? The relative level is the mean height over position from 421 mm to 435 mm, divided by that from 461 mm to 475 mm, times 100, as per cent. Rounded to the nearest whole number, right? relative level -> 101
